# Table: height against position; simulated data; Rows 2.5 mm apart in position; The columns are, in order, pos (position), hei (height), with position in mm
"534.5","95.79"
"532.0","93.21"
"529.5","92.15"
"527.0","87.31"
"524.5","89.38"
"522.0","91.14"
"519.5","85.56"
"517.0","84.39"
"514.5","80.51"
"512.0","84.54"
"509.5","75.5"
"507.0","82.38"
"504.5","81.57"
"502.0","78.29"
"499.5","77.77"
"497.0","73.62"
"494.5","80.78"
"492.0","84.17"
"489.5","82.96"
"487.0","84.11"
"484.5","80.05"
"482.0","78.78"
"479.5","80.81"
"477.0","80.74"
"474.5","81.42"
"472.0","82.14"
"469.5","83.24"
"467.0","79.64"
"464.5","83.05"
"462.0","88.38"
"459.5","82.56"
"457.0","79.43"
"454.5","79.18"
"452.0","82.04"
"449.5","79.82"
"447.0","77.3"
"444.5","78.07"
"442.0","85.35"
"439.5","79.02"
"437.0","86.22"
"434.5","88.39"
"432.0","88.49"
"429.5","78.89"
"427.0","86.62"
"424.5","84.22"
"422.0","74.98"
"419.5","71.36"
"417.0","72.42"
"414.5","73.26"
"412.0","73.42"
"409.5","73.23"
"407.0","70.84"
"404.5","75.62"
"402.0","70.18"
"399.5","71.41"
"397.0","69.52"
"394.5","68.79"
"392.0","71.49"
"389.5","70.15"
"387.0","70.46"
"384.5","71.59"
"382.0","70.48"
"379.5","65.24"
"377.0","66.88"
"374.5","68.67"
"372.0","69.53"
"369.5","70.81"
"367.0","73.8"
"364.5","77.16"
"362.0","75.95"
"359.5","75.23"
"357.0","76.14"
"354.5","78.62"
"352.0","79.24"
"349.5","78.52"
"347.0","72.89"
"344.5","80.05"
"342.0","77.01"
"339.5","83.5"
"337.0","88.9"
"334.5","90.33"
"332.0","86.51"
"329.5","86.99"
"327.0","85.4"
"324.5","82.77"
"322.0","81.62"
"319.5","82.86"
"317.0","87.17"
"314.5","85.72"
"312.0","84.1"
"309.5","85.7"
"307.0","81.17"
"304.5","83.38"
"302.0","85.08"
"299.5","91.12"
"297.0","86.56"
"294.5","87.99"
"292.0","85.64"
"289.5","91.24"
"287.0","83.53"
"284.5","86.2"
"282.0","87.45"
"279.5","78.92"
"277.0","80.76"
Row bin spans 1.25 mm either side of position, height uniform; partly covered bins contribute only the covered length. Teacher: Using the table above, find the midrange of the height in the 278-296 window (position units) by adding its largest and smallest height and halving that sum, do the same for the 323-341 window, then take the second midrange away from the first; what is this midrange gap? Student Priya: -1.5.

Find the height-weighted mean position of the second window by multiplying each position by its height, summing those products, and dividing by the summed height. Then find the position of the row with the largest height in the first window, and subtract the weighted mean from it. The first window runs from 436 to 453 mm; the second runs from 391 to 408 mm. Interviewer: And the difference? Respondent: 37.4 mm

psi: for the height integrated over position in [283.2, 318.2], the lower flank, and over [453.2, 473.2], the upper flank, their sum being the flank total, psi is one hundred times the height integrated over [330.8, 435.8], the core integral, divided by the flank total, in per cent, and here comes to 171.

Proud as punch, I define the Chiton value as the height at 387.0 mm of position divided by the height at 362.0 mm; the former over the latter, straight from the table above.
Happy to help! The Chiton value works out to 0.93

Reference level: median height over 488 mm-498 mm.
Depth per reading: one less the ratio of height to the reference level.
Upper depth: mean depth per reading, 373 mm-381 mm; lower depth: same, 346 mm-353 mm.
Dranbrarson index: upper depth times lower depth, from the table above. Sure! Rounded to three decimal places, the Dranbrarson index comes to 0.011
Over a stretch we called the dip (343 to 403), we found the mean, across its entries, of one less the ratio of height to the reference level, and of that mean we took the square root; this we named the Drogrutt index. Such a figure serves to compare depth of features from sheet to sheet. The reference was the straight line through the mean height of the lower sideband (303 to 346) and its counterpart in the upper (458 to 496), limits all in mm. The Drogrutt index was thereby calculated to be 0.36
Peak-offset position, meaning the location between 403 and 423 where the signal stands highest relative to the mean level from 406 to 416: 404.5 mm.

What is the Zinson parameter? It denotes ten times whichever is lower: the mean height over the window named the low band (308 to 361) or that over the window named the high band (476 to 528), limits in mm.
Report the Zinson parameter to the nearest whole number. 821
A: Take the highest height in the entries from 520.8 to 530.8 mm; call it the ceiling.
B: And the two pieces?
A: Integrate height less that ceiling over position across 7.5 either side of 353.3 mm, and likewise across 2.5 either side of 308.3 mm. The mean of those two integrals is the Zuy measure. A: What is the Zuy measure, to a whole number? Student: -137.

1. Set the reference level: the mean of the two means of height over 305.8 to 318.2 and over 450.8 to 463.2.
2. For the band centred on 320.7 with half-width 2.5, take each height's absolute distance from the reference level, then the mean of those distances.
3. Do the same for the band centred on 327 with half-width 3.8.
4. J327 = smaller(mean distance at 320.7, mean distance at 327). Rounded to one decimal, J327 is 1.3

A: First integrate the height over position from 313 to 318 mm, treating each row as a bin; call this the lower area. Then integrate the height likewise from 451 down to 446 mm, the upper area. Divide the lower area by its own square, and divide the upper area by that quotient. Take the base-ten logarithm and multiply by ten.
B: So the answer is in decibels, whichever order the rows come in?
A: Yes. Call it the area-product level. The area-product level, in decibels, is 52.30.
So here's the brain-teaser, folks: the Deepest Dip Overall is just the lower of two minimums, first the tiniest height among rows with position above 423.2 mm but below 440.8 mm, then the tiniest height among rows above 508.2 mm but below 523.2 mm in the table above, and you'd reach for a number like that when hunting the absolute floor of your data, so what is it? 75.5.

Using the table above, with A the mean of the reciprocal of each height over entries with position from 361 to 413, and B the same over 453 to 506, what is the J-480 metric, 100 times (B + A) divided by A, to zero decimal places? 188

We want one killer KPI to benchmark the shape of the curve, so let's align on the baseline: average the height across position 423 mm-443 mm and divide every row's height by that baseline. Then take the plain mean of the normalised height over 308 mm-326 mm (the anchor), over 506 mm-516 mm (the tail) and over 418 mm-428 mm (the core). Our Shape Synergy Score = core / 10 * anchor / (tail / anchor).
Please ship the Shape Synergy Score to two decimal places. 0.10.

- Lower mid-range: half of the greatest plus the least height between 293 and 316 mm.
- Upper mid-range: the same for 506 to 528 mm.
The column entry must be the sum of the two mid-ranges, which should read 169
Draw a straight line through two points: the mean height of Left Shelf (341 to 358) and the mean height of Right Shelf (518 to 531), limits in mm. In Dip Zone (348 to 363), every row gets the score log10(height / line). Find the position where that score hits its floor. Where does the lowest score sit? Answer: 359.5 mm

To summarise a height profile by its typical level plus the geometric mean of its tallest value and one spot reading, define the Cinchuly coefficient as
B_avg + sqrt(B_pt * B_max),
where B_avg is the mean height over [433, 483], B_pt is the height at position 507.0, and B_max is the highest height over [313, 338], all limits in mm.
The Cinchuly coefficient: 168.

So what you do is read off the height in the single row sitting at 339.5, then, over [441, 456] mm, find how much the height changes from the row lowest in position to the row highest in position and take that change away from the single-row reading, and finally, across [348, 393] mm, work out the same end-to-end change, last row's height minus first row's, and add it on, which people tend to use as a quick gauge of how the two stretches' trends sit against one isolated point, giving 83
